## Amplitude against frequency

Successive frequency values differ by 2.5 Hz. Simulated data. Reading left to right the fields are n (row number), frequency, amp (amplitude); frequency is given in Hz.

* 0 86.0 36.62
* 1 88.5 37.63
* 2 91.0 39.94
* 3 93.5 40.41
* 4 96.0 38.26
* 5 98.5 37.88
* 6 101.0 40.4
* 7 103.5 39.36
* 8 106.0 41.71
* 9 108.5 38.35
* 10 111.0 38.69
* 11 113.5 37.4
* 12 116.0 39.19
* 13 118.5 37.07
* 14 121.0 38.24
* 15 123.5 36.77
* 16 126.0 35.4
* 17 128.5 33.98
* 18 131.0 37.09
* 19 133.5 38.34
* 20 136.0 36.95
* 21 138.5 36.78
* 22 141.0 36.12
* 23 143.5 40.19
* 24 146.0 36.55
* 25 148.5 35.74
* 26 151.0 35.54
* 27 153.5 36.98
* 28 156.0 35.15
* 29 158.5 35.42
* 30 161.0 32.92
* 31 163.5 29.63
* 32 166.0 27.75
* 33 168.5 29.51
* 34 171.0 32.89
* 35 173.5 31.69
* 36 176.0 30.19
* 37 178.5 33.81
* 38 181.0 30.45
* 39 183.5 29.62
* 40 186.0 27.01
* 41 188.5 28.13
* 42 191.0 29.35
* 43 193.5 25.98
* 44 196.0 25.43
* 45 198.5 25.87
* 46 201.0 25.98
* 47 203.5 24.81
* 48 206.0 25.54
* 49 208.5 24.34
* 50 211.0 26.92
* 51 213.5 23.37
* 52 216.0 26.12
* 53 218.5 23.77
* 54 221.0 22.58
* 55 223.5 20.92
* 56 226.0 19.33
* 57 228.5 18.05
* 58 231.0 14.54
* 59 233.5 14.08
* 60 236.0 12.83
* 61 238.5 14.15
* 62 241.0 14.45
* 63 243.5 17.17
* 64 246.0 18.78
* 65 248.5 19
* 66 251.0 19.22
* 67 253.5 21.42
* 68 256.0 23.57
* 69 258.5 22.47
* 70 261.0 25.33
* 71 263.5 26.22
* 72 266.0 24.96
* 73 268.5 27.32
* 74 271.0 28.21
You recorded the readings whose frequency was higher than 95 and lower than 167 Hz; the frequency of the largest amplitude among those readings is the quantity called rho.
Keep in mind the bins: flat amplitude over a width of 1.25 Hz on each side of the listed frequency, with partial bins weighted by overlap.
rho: 106.0 Hz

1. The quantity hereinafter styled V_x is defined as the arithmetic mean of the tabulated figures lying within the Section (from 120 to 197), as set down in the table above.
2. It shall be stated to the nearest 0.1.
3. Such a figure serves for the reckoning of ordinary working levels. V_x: 33.2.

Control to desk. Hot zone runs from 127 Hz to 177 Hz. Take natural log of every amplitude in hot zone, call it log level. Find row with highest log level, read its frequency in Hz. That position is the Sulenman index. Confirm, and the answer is 143.5 Hz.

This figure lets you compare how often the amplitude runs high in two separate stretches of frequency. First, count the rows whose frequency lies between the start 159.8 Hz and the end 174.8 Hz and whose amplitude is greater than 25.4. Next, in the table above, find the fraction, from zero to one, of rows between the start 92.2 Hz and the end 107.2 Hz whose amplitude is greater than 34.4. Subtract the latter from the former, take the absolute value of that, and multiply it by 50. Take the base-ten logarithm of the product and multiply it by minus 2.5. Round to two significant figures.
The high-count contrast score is -6.0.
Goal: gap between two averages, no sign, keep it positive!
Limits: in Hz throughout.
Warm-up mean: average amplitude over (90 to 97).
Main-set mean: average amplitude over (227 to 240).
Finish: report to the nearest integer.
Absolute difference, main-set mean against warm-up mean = 25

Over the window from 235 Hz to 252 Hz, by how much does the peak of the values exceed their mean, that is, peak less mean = 2.7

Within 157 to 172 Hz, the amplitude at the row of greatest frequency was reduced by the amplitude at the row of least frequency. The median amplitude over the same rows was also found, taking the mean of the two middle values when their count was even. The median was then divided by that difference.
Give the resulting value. -12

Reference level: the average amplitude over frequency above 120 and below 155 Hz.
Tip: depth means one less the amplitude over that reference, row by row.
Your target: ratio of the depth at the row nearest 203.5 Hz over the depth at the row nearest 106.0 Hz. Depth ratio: -2.4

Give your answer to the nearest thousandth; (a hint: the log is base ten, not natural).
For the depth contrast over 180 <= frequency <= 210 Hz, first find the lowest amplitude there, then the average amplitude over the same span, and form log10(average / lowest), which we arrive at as 0.043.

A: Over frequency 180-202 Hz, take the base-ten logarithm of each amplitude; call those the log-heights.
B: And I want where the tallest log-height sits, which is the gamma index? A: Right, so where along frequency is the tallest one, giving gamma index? 181.0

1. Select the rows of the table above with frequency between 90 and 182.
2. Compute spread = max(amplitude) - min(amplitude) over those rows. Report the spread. 14.0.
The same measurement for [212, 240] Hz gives 13.3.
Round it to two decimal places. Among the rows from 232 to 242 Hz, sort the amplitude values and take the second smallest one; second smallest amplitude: 14.08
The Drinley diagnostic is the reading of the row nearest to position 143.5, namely 40.19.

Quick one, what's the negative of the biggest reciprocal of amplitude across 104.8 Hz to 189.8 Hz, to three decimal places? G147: -0.037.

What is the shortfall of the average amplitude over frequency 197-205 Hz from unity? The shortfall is -25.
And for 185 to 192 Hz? -27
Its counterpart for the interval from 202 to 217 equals -24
